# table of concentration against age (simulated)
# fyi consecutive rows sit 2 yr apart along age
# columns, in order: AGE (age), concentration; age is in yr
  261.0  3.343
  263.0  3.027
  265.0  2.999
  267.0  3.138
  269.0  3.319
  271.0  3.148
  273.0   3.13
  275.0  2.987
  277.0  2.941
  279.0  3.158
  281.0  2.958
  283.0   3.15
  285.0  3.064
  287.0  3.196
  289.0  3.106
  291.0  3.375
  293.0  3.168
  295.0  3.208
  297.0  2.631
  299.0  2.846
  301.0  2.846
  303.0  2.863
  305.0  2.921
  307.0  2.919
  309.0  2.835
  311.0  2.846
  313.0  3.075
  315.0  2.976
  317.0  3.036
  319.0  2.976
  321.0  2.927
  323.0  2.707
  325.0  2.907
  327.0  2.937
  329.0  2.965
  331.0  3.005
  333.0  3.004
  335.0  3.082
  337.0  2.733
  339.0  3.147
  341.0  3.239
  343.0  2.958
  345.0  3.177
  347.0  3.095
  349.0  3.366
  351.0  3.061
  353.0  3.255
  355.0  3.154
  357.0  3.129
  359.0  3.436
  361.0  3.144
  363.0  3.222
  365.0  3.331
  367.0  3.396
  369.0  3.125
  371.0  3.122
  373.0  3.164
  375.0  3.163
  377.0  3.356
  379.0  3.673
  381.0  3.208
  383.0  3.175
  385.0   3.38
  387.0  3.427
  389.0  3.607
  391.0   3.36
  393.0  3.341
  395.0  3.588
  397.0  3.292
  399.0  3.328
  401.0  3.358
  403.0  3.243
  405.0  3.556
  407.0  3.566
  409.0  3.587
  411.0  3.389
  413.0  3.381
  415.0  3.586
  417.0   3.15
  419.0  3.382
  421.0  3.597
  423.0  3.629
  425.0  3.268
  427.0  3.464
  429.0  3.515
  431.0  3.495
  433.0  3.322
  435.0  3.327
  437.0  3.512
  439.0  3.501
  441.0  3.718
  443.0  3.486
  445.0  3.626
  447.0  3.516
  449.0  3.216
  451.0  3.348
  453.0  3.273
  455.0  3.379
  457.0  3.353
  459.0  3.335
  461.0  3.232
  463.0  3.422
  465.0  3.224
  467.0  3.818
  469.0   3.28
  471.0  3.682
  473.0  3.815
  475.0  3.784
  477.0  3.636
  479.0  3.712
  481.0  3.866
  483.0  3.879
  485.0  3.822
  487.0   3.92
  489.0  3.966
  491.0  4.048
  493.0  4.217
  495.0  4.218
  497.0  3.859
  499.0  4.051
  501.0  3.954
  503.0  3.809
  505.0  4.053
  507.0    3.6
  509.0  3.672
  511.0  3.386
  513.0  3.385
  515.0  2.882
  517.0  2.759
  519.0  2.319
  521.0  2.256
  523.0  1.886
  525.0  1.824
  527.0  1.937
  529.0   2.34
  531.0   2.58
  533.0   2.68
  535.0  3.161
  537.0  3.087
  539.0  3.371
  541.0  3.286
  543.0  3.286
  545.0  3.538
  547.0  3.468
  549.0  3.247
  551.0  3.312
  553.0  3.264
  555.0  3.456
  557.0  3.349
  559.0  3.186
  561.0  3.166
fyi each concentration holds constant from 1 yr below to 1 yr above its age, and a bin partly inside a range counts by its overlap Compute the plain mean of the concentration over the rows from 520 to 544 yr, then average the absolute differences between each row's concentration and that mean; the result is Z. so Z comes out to 0.504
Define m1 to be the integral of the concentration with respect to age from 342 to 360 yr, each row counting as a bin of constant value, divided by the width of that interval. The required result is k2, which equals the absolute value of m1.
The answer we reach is 3.18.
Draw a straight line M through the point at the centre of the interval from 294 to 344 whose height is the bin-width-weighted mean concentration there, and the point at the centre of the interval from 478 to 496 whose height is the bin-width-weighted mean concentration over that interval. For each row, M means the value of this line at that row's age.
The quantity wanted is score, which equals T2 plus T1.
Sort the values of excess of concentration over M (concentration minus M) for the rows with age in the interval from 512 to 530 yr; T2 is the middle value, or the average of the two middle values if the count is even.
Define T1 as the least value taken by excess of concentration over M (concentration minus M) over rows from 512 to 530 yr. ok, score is -4.2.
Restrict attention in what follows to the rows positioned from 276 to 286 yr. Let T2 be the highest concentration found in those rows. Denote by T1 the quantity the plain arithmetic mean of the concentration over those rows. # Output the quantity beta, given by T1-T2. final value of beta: -0.104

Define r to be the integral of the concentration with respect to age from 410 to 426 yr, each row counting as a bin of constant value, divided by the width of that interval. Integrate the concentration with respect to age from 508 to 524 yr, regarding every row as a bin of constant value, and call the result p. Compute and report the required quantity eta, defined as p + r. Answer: 48.5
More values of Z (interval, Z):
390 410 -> 0.122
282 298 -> 0.134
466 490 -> 0.125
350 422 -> 0.139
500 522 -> 0.528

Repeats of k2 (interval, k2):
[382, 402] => 3.39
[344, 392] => 3.27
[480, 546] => 3.30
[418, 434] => 3.46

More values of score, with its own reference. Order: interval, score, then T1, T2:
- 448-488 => -0.9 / -0.60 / -0.3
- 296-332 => -0.3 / -0.26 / 0.0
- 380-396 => -0.1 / -0.16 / 0.0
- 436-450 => -0.7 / -0.51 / -0.2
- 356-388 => -0.2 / -0.16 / 0.0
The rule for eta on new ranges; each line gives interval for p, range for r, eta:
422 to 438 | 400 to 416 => 58.5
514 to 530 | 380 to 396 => 39.8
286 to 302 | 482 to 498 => 52.7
